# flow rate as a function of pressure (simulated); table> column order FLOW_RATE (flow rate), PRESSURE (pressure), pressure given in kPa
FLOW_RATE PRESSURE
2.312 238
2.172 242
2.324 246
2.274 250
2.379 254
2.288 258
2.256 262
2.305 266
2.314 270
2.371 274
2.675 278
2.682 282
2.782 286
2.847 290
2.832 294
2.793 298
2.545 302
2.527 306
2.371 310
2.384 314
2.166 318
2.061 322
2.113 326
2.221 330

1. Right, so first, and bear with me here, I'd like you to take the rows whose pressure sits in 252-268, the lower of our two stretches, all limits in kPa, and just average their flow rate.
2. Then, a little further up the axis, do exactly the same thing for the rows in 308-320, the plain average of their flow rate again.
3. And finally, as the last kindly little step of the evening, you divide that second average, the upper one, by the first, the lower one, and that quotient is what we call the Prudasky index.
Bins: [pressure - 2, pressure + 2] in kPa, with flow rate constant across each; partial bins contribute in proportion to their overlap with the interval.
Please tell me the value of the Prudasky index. 1.00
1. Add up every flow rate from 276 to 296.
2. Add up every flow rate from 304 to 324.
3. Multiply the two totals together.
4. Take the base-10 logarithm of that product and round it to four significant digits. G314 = 2.201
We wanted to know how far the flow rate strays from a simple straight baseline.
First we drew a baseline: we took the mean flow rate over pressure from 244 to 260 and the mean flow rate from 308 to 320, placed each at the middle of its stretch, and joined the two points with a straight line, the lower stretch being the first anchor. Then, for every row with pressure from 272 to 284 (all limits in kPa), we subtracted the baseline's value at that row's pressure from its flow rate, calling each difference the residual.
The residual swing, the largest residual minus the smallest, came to 0.31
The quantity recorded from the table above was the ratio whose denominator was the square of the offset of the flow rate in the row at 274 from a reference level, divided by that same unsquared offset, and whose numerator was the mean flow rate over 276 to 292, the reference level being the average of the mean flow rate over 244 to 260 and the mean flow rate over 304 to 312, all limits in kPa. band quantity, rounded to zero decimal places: -236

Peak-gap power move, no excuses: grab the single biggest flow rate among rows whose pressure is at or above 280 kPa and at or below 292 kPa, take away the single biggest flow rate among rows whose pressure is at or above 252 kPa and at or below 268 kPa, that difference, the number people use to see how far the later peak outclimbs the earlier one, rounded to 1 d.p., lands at 0.5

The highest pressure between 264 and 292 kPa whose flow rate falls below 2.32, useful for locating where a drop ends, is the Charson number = 270 kPa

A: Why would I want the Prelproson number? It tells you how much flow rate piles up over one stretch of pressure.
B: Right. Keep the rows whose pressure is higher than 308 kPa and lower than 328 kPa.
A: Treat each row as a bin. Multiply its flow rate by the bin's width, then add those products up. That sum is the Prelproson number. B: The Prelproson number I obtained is 44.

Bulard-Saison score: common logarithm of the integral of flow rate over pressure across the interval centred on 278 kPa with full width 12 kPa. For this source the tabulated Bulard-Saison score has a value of 1.49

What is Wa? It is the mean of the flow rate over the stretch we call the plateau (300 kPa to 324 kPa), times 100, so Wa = 234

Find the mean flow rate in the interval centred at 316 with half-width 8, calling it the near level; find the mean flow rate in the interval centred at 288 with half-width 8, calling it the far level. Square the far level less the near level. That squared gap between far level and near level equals 0.3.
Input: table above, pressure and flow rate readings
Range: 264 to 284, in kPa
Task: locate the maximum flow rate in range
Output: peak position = 282 kPa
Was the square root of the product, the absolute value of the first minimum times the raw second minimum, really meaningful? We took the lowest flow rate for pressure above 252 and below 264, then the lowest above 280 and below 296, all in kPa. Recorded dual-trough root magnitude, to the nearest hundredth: 2.46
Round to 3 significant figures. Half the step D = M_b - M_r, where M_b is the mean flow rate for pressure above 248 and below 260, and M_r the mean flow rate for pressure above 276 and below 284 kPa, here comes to -0.182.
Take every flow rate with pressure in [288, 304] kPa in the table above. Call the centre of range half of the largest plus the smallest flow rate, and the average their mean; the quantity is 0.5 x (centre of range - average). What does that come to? -0.029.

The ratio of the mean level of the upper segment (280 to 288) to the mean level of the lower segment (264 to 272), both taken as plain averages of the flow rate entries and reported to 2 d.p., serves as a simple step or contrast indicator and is 1.18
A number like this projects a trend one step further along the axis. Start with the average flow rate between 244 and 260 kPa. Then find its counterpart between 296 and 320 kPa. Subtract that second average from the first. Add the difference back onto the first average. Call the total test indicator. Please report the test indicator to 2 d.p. 2.17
